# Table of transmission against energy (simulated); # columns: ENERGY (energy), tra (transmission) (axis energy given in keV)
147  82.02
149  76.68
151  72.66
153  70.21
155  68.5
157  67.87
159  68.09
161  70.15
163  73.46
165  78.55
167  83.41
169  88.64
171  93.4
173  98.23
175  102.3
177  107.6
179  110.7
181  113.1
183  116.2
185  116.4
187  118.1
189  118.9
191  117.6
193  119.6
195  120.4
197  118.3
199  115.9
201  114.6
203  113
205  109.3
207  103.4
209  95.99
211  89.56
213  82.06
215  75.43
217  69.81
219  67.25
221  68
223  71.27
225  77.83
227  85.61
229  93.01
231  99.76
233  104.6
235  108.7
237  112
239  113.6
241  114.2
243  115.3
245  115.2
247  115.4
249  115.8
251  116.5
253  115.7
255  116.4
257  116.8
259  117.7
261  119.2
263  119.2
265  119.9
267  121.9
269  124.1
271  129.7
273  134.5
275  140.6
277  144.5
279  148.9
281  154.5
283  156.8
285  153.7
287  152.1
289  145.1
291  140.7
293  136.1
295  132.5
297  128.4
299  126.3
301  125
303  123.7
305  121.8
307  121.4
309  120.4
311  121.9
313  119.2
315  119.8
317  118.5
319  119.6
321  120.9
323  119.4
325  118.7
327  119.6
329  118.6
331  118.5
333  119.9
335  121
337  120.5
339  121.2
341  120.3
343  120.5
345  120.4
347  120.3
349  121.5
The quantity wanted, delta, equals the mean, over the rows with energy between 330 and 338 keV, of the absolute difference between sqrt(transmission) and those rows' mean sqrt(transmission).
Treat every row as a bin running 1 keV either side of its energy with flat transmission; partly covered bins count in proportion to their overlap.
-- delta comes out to 0.04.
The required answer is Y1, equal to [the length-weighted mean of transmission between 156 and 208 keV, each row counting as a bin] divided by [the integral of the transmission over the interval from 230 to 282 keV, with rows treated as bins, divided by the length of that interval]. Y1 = 0.84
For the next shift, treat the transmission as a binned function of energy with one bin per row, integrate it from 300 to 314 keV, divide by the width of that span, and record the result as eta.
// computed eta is 122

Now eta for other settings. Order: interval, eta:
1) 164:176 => 91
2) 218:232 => 80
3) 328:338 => 120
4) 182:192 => 117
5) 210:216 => 82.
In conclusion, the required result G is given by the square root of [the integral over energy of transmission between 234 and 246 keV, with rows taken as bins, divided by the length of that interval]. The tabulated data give 10.6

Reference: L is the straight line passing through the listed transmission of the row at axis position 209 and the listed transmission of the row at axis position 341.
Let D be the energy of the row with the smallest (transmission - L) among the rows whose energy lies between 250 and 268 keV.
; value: 253 keV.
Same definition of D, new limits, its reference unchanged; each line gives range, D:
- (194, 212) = 211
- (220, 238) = 221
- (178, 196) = 179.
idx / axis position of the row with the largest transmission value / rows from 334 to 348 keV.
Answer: 339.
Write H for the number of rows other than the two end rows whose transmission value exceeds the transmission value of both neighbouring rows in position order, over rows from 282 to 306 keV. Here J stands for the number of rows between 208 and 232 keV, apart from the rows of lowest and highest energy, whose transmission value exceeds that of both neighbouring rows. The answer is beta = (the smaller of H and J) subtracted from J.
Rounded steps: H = 0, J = 0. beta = 0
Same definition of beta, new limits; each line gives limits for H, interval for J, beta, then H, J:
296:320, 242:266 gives 0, 2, 1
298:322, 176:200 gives 0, 2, 2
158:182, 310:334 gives 3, 0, 3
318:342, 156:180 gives 0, 4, 0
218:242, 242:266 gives 1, 0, 1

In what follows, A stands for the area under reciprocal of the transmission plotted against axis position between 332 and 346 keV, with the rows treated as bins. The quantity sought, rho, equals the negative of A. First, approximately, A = 0.1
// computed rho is -0.1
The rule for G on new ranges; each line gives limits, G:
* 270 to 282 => 11.9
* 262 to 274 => 11.2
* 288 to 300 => 11.6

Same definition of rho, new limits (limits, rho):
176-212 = -0.3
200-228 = -0.3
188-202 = -0.1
